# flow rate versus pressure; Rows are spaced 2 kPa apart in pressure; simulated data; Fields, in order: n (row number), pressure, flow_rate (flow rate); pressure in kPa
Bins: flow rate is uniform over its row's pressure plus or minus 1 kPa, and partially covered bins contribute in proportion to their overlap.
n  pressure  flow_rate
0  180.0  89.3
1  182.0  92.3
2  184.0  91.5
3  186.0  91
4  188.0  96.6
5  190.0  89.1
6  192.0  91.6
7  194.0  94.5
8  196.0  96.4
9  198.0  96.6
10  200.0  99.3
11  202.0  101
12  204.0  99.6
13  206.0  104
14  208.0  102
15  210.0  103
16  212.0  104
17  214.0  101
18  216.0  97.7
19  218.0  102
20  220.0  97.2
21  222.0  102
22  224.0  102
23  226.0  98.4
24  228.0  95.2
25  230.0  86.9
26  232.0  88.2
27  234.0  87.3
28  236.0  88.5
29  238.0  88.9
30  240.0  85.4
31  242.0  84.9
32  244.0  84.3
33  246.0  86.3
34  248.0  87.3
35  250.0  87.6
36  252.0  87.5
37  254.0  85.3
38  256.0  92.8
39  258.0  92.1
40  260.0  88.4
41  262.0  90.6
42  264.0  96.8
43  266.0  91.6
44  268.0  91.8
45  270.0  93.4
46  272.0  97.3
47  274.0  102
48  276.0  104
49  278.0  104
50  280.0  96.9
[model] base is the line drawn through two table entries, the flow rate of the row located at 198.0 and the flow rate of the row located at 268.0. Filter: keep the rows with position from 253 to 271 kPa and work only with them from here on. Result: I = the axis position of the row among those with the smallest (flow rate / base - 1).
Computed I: 254.0 kPa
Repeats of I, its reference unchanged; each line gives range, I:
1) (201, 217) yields 216.0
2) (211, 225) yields 220.0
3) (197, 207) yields 198.0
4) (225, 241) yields 240.0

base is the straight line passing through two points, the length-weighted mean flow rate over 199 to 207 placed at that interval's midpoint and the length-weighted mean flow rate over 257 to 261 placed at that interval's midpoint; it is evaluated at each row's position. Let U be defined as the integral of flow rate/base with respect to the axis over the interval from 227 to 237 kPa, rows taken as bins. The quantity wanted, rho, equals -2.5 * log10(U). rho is -2.43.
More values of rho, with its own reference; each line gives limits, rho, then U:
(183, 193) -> -2.37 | 8.9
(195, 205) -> -2.47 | 9.7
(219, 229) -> -2.52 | 10.2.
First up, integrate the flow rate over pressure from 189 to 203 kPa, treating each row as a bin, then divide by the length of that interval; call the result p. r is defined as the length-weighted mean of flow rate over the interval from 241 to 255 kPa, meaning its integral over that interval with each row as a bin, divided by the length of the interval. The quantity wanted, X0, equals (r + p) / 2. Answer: 91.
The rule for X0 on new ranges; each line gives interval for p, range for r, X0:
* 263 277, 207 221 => 99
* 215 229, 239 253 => 93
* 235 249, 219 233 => 91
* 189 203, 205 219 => 99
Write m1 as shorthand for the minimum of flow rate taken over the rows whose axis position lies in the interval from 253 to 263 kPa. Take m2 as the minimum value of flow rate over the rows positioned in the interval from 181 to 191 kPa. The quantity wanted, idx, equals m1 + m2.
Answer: 174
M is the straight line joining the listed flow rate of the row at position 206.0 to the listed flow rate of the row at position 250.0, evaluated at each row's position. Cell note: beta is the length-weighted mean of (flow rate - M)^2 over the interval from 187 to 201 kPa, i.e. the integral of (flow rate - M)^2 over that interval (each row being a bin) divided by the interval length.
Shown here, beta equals 203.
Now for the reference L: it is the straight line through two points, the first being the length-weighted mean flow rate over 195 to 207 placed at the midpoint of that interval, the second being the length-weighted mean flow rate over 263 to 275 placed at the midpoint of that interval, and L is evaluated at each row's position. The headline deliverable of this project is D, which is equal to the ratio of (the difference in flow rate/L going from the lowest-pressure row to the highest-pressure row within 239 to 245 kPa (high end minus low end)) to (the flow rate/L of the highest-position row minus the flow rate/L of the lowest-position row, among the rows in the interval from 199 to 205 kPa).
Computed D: -1.7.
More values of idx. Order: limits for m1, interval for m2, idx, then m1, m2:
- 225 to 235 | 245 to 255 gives 172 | 86.9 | 85.3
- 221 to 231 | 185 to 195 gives 176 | 86.9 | 89.1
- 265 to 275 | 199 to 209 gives 191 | 91.6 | 99.3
